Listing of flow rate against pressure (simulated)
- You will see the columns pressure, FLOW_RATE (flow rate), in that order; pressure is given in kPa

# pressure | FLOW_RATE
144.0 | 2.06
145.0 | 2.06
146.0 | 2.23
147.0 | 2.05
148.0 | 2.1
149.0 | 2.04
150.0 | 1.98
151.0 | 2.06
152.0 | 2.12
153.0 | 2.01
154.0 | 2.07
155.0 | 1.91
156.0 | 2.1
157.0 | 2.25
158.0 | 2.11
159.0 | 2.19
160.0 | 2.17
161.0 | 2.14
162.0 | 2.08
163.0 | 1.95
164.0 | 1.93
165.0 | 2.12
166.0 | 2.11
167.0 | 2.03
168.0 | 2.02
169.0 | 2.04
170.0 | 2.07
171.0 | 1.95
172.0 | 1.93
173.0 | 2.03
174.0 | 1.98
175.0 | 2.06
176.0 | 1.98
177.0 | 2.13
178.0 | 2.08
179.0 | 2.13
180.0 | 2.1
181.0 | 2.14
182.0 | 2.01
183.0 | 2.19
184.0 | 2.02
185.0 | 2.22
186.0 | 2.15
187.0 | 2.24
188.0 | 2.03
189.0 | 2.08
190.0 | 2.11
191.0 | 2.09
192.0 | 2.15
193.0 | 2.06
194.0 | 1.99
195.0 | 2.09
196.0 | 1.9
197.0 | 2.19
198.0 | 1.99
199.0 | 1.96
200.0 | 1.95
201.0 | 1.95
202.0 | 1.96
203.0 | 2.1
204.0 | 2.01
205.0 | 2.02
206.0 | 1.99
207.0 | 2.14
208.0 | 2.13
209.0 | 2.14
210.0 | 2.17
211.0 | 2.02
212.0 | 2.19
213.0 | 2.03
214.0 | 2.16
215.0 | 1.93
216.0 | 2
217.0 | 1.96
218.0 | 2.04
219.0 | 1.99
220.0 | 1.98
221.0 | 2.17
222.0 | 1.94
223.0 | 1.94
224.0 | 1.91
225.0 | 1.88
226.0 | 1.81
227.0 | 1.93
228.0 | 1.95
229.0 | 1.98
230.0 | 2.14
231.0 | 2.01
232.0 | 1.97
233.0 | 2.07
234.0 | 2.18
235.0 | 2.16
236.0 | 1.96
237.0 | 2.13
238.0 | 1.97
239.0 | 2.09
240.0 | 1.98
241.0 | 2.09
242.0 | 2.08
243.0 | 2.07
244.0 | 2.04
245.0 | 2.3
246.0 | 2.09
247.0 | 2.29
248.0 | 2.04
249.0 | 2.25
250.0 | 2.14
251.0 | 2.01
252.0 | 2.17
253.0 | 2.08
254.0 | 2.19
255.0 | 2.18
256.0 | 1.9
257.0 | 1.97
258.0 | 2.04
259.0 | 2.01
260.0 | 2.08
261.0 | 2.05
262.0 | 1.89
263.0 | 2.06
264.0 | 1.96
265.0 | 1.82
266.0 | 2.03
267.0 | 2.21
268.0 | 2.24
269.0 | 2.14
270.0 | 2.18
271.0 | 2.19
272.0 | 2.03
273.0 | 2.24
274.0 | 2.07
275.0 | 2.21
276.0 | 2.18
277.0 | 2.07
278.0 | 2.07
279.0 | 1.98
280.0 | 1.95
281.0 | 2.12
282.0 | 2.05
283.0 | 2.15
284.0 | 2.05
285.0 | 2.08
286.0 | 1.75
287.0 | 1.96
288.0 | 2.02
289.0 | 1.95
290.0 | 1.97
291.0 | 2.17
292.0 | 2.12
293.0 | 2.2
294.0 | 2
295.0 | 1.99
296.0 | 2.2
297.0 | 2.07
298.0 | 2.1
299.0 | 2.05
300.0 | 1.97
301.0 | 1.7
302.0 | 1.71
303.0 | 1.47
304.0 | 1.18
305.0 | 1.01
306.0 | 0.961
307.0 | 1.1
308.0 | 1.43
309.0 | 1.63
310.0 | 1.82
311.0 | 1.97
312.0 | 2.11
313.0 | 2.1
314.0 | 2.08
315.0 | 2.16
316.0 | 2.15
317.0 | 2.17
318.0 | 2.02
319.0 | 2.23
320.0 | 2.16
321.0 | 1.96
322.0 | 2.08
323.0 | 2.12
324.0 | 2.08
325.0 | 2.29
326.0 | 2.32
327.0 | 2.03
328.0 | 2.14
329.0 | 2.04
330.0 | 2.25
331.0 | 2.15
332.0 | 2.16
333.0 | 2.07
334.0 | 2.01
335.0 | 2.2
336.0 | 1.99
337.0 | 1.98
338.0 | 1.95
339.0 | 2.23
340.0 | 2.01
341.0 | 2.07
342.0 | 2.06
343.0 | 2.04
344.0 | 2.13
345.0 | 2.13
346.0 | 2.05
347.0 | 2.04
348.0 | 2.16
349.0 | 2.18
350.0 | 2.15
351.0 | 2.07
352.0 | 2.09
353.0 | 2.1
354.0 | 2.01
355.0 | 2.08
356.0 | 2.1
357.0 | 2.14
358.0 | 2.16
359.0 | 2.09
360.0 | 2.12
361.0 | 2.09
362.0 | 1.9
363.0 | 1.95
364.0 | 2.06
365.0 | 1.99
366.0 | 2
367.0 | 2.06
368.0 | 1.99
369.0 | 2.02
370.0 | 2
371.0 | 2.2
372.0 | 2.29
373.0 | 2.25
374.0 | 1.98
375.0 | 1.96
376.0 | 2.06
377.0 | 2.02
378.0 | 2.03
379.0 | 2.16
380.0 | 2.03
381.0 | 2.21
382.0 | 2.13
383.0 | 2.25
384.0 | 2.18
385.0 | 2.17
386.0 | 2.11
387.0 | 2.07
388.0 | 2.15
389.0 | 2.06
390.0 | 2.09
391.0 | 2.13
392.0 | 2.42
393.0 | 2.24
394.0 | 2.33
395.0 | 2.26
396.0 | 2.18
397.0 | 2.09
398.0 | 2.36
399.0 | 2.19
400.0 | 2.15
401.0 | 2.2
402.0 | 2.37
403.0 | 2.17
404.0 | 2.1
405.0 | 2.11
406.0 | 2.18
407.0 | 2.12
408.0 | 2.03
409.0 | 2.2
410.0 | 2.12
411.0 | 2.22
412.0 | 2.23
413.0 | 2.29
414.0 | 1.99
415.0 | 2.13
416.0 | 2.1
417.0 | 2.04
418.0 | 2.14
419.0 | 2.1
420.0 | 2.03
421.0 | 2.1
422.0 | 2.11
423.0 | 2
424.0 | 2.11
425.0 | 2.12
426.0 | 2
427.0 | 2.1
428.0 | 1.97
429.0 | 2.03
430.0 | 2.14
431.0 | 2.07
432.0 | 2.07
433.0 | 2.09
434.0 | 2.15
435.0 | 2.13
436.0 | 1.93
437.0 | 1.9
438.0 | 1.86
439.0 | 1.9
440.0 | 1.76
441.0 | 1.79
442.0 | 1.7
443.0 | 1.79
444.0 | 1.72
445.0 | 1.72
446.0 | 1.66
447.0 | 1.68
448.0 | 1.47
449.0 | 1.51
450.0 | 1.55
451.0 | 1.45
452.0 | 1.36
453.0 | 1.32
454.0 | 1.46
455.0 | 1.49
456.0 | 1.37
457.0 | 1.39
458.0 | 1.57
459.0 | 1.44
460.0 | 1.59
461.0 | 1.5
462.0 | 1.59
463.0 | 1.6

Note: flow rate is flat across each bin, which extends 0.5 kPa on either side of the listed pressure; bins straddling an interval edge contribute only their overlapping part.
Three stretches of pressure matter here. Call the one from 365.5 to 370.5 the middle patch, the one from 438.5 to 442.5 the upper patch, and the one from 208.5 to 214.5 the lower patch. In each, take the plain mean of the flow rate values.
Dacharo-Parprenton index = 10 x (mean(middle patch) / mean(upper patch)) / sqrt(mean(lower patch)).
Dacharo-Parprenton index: 7.7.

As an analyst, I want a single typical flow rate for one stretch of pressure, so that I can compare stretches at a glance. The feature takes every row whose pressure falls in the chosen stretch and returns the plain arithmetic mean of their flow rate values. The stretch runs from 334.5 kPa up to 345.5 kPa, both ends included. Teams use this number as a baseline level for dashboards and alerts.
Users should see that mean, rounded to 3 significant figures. 2.07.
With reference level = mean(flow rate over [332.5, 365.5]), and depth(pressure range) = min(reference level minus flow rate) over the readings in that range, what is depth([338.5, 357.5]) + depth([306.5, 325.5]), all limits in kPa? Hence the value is -0.37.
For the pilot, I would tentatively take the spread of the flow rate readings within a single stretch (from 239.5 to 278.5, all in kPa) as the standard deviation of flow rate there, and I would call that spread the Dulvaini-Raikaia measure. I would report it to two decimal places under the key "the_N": 0.11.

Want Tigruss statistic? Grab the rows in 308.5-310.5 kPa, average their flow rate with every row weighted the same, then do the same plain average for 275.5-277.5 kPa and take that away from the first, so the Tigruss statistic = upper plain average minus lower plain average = -0.40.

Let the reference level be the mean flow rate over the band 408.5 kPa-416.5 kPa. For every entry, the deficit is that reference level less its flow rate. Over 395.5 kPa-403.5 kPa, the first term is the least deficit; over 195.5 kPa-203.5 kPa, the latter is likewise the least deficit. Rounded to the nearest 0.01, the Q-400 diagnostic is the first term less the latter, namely -0.18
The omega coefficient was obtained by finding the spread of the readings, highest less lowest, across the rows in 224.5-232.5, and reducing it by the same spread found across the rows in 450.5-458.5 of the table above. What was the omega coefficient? 0.08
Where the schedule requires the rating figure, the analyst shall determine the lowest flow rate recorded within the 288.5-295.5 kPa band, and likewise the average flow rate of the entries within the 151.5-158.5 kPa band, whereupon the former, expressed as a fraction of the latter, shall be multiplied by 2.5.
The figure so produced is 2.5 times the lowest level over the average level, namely 2.34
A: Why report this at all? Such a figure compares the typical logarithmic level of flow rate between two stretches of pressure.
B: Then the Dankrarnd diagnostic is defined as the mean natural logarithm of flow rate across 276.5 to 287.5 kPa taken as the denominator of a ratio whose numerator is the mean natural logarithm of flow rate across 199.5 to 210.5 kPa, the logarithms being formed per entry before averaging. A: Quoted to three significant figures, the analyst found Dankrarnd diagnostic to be 1.02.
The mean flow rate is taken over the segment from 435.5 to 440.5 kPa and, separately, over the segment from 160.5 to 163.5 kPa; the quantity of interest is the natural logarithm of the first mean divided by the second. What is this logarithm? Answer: -0.10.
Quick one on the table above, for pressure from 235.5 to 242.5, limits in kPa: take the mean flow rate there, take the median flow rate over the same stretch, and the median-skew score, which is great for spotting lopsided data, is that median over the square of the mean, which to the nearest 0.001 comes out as 0.498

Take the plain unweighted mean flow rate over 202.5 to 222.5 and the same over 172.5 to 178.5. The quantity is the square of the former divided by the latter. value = 2.07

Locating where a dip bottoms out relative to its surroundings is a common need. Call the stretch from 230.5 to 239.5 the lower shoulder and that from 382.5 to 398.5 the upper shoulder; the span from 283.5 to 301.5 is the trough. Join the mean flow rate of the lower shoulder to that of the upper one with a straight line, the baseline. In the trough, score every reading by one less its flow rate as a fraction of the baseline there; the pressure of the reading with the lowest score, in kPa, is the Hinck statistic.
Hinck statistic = 293.0 kPa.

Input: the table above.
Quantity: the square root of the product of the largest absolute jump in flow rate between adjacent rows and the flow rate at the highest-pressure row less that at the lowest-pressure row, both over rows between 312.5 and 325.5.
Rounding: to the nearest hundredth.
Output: 0.20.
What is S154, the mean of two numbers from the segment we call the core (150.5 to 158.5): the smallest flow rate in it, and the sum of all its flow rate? 9.27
